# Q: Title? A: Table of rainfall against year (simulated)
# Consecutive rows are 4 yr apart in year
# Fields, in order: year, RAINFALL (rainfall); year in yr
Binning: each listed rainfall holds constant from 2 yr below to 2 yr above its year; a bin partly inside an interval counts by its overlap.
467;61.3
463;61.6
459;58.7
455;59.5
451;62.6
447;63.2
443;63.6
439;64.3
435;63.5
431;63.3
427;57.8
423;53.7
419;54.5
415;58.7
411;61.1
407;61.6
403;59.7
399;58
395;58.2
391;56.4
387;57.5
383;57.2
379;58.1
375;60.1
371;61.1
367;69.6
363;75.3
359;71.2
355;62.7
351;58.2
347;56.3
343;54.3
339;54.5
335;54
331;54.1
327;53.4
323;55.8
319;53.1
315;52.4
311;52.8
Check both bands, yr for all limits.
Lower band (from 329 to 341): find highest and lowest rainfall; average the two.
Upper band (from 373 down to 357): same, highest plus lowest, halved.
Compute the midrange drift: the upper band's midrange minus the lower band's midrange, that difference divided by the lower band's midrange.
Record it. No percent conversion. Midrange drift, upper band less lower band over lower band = 0.26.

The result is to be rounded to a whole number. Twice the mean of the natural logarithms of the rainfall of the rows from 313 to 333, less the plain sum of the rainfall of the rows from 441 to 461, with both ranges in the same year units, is -300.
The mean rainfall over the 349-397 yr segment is 62.1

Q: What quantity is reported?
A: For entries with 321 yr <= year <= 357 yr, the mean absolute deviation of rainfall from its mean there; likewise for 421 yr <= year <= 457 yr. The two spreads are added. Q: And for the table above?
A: 4.9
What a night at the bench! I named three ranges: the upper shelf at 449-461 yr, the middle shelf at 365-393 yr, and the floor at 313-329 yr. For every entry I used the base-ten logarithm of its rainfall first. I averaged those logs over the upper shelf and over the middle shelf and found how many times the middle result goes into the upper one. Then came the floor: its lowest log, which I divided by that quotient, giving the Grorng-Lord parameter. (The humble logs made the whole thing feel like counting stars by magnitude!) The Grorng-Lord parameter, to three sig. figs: 1.72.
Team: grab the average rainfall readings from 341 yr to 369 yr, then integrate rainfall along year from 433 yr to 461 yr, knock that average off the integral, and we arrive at 1678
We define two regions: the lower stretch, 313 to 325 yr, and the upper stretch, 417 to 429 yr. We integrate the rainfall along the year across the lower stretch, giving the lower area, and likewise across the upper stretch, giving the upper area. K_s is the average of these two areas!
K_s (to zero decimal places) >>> 655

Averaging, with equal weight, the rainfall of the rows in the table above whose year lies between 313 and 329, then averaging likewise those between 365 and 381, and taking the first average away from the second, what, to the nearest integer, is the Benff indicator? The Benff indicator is 9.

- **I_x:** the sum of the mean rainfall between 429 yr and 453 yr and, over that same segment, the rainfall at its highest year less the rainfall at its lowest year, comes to 62.7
